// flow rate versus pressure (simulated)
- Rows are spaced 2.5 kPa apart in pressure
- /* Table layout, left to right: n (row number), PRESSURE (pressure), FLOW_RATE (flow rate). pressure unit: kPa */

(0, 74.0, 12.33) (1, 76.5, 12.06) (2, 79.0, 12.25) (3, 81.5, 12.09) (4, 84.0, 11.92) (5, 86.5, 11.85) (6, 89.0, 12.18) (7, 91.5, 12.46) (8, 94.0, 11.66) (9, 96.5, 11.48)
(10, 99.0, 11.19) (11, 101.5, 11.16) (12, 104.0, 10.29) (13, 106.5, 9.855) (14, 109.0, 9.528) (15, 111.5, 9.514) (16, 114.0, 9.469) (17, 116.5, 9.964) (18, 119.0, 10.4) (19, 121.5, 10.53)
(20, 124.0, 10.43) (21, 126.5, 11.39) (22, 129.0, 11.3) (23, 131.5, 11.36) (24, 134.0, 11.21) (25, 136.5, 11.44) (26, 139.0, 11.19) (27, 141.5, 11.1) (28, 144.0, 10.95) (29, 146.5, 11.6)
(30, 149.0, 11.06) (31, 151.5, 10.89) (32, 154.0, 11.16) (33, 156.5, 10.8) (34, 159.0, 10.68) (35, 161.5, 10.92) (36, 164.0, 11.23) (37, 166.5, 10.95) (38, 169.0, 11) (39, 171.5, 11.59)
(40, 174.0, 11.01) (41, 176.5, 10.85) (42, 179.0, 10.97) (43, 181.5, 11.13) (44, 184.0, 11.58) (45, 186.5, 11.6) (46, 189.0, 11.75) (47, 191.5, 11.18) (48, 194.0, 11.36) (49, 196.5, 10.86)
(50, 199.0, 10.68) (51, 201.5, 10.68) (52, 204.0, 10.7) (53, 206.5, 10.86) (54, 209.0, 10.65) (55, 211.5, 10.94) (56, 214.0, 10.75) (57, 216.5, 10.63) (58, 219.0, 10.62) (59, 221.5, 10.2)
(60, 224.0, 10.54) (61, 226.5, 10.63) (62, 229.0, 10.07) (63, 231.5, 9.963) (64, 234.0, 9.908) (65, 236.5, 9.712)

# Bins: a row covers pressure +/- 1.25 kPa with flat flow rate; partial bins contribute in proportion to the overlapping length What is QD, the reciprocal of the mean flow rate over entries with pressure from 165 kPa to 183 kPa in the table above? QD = 0.090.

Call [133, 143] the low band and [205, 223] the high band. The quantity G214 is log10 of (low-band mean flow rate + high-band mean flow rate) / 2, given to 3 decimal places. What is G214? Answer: 1.039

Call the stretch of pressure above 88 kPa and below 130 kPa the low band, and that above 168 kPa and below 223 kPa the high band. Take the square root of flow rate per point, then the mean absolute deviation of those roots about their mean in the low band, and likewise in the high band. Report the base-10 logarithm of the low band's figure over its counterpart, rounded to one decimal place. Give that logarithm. 0.4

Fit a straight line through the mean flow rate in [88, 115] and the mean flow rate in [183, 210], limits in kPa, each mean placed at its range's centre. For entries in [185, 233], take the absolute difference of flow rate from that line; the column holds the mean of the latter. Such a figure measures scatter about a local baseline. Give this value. 0.52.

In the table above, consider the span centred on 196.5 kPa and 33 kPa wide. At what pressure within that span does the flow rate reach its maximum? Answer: 189.0 kPa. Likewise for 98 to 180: 146.5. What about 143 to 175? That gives 146.5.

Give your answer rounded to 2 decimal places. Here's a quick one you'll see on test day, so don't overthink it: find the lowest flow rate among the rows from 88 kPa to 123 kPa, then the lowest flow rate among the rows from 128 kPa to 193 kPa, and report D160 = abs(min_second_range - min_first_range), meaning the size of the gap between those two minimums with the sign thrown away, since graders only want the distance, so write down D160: 1.21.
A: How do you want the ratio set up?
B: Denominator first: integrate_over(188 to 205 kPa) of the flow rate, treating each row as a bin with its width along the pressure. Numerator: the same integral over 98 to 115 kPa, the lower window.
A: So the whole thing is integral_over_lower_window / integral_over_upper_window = 0.92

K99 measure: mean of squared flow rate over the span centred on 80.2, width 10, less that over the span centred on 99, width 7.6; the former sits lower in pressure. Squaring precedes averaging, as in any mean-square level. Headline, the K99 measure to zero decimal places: 19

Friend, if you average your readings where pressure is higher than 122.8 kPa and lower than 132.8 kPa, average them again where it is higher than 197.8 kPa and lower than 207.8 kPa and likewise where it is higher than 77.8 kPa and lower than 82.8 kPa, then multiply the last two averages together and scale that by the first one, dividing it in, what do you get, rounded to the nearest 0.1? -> 11.7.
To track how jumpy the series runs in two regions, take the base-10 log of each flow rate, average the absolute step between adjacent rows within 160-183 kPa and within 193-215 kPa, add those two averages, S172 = 0.019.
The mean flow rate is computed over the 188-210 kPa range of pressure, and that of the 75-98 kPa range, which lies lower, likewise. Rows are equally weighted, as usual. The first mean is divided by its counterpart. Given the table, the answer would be 0.91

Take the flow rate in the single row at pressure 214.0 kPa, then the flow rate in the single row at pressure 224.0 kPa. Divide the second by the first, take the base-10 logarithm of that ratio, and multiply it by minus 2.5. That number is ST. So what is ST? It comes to 0.02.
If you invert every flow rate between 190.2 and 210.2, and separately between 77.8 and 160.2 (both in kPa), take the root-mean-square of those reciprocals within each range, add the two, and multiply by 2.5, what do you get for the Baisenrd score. 0.458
